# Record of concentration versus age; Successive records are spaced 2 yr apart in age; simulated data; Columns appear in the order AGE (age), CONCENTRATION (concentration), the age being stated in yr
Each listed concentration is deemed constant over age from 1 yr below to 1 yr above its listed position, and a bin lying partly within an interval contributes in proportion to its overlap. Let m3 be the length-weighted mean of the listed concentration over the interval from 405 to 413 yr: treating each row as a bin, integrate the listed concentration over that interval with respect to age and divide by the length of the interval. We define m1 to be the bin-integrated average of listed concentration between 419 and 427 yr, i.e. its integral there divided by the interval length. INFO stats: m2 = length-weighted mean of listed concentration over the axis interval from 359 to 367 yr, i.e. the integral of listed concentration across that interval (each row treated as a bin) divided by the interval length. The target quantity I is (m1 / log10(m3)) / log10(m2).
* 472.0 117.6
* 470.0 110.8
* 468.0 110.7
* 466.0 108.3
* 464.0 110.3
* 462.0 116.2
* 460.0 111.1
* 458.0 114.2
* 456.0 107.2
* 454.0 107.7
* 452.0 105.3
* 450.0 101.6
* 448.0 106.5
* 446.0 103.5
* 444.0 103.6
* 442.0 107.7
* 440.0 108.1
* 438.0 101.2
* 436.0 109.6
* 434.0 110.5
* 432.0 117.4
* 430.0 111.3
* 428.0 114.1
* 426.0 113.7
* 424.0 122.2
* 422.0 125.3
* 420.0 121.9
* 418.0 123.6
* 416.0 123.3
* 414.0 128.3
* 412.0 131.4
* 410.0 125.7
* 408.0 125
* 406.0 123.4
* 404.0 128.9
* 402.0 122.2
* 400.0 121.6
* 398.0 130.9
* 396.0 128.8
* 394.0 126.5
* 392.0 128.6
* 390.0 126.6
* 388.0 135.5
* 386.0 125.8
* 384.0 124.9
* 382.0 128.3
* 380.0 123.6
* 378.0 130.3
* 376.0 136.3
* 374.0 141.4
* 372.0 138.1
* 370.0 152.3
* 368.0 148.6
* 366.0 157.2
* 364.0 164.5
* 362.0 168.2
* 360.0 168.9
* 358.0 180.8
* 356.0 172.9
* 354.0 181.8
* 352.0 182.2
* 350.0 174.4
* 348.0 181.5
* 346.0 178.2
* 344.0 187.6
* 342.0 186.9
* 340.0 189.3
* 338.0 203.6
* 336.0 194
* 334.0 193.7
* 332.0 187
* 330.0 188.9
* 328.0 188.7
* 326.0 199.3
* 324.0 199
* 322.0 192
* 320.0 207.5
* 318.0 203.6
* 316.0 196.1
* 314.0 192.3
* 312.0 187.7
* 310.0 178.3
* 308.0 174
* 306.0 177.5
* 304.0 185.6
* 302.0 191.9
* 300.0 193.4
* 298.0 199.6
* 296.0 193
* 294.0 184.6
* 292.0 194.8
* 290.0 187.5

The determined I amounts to 26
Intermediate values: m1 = 121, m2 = 165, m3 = 126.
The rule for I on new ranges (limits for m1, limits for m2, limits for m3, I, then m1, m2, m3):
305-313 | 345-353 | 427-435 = 39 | 179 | 179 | 113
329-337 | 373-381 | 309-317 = 40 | 191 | 133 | 189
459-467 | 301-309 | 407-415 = 23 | 111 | 182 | 128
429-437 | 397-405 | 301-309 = 24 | 112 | 126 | 182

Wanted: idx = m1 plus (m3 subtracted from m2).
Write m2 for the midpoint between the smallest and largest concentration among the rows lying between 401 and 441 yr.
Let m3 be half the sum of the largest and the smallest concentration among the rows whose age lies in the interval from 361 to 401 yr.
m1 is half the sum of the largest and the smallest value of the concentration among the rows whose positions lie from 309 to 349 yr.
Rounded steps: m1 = 193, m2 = 116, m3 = 145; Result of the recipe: 164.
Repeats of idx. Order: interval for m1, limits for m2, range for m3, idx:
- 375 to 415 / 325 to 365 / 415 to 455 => 200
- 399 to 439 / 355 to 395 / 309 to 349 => 76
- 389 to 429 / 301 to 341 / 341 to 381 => 158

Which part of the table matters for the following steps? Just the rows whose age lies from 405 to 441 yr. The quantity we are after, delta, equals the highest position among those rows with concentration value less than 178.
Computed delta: 440.0 yr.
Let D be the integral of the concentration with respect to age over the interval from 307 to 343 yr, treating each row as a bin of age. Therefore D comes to 6924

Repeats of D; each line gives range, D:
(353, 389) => 5359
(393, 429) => 4474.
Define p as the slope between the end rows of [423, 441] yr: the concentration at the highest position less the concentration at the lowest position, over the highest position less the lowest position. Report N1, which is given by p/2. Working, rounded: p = -0.9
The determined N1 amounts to -0.4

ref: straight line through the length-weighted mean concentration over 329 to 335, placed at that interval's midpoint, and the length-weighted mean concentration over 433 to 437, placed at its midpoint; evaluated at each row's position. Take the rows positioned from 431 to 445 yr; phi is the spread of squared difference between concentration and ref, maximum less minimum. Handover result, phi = 42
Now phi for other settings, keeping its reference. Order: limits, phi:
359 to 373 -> 431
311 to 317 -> 274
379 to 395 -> 725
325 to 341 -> 332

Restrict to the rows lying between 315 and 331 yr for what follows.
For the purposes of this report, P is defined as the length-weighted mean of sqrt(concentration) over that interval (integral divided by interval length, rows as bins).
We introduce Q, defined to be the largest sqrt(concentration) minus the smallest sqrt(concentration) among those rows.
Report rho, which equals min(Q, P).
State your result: 0.7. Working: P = 14.0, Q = 0.67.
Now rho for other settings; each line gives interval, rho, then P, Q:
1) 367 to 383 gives 1.2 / 11.7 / 1.22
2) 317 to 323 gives 0.5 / 14.2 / 0.55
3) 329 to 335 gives 0.2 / 13.8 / 0.24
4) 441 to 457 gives 0.3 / 10.3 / 0.30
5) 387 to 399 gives 0.4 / 11.4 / 0.39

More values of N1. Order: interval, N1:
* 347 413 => -0.4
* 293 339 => 0.2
